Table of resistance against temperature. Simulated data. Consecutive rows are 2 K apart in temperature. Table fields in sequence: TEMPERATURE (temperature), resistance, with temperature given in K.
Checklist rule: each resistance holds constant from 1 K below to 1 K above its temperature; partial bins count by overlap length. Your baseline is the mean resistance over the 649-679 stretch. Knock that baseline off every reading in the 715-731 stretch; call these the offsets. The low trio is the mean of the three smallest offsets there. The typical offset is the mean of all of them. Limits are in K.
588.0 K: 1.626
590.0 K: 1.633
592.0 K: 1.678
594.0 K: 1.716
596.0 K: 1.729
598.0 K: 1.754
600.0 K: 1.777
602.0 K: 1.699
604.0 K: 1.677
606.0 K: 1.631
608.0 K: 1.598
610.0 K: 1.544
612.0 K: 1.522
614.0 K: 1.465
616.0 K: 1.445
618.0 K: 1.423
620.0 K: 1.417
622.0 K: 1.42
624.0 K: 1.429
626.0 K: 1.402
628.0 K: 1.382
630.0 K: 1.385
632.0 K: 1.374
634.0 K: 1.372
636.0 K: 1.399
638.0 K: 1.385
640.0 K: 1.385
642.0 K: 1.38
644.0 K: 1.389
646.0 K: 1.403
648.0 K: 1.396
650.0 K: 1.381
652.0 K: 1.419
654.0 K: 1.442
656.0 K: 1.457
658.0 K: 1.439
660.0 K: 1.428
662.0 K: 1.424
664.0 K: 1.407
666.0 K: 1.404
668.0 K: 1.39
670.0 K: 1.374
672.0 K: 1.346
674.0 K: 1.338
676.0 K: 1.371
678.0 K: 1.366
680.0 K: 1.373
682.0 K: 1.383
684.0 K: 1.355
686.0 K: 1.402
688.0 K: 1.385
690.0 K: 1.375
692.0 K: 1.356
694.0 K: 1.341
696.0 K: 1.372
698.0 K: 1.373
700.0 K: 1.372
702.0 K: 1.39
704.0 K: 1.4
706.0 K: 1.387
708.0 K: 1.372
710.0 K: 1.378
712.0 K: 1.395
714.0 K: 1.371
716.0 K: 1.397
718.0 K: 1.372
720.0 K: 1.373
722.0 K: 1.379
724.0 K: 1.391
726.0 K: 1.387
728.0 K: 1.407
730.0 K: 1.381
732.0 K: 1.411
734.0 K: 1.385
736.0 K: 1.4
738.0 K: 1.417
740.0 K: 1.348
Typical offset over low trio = 0.54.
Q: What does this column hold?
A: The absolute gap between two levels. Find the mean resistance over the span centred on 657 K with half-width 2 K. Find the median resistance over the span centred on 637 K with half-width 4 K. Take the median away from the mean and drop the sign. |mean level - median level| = 0.063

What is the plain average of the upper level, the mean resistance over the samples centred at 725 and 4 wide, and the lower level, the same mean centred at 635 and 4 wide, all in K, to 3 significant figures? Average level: 1.39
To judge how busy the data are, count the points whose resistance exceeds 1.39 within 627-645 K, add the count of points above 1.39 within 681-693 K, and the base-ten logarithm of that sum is 0.3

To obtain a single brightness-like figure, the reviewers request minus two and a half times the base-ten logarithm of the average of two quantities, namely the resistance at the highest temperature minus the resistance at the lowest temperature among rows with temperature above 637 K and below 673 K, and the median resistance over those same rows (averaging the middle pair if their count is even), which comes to 0.42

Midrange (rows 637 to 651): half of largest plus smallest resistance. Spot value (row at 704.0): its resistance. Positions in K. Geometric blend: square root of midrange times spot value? 1.396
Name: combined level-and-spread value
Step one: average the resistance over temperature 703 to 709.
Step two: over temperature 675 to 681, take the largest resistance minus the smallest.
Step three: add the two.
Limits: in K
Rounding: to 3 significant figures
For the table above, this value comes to 1.39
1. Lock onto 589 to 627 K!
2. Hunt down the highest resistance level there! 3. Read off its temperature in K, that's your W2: 600.0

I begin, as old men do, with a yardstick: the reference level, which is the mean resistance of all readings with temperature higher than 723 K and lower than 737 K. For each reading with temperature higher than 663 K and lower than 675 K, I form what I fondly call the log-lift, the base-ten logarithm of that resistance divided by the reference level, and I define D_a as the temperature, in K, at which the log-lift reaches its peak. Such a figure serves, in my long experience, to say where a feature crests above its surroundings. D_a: 664.0 K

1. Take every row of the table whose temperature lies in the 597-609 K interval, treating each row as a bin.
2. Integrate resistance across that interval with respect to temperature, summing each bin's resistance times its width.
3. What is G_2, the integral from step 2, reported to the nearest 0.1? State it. 20.3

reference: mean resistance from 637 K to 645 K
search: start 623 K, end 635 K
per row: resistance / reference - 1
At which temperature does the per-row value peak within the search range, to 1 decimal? 624.0 K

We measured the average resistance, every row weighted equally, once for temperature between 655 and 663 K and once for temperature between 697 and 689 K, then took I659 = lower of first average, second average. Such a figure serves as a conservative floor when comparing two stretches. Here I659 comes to 1.36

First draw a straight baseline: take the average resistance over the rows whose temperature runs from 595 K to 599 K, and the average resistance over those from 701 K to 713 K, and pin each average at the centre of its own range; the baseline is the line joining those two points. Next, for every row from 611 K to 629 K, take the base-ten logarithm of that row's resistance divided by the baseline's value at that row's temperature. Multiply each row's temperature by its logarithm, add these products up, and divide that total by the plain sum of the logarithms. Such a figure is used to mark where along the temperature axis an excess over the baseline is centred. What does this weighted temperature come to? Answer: 620.5 K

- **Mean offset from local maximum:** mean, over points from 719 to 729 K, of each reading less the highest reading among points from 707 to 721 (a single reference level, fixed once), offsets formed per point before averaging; -0.01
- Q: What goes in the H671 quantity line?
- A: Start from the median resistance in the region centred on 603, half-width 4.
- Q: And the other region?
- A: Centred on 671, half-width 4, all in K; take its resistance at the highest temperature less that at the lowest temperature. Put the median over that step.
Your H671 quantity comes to -32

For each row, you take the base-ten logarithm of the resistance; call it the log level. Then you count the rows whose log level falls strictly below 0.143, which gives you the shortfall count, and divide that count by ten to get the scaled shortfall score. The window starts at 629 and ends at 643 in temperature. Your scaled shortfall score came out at 0.6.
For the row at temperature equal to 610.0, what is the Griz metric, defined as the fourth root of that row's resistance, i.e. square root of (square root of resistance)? 1.11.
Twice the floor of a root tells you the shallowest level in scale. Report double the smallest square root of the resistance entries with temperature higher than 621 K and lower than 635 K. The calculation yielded 2.34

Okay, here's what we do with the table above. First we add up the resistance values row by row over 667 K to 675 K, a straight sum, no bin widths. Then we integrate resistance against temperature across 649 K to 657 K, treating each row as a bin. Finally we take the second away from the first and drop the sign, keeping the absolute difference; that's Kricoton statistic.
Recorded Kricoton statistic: 5.95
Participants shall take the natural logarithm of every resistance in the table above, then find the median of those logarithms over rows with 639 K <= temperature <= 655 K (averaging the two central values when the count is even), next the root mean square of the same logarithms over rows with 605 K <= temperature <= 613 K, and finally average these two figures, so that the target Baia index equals 0.393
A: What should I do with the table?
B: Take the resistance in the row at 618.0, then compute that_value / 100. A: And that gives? 0.0142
